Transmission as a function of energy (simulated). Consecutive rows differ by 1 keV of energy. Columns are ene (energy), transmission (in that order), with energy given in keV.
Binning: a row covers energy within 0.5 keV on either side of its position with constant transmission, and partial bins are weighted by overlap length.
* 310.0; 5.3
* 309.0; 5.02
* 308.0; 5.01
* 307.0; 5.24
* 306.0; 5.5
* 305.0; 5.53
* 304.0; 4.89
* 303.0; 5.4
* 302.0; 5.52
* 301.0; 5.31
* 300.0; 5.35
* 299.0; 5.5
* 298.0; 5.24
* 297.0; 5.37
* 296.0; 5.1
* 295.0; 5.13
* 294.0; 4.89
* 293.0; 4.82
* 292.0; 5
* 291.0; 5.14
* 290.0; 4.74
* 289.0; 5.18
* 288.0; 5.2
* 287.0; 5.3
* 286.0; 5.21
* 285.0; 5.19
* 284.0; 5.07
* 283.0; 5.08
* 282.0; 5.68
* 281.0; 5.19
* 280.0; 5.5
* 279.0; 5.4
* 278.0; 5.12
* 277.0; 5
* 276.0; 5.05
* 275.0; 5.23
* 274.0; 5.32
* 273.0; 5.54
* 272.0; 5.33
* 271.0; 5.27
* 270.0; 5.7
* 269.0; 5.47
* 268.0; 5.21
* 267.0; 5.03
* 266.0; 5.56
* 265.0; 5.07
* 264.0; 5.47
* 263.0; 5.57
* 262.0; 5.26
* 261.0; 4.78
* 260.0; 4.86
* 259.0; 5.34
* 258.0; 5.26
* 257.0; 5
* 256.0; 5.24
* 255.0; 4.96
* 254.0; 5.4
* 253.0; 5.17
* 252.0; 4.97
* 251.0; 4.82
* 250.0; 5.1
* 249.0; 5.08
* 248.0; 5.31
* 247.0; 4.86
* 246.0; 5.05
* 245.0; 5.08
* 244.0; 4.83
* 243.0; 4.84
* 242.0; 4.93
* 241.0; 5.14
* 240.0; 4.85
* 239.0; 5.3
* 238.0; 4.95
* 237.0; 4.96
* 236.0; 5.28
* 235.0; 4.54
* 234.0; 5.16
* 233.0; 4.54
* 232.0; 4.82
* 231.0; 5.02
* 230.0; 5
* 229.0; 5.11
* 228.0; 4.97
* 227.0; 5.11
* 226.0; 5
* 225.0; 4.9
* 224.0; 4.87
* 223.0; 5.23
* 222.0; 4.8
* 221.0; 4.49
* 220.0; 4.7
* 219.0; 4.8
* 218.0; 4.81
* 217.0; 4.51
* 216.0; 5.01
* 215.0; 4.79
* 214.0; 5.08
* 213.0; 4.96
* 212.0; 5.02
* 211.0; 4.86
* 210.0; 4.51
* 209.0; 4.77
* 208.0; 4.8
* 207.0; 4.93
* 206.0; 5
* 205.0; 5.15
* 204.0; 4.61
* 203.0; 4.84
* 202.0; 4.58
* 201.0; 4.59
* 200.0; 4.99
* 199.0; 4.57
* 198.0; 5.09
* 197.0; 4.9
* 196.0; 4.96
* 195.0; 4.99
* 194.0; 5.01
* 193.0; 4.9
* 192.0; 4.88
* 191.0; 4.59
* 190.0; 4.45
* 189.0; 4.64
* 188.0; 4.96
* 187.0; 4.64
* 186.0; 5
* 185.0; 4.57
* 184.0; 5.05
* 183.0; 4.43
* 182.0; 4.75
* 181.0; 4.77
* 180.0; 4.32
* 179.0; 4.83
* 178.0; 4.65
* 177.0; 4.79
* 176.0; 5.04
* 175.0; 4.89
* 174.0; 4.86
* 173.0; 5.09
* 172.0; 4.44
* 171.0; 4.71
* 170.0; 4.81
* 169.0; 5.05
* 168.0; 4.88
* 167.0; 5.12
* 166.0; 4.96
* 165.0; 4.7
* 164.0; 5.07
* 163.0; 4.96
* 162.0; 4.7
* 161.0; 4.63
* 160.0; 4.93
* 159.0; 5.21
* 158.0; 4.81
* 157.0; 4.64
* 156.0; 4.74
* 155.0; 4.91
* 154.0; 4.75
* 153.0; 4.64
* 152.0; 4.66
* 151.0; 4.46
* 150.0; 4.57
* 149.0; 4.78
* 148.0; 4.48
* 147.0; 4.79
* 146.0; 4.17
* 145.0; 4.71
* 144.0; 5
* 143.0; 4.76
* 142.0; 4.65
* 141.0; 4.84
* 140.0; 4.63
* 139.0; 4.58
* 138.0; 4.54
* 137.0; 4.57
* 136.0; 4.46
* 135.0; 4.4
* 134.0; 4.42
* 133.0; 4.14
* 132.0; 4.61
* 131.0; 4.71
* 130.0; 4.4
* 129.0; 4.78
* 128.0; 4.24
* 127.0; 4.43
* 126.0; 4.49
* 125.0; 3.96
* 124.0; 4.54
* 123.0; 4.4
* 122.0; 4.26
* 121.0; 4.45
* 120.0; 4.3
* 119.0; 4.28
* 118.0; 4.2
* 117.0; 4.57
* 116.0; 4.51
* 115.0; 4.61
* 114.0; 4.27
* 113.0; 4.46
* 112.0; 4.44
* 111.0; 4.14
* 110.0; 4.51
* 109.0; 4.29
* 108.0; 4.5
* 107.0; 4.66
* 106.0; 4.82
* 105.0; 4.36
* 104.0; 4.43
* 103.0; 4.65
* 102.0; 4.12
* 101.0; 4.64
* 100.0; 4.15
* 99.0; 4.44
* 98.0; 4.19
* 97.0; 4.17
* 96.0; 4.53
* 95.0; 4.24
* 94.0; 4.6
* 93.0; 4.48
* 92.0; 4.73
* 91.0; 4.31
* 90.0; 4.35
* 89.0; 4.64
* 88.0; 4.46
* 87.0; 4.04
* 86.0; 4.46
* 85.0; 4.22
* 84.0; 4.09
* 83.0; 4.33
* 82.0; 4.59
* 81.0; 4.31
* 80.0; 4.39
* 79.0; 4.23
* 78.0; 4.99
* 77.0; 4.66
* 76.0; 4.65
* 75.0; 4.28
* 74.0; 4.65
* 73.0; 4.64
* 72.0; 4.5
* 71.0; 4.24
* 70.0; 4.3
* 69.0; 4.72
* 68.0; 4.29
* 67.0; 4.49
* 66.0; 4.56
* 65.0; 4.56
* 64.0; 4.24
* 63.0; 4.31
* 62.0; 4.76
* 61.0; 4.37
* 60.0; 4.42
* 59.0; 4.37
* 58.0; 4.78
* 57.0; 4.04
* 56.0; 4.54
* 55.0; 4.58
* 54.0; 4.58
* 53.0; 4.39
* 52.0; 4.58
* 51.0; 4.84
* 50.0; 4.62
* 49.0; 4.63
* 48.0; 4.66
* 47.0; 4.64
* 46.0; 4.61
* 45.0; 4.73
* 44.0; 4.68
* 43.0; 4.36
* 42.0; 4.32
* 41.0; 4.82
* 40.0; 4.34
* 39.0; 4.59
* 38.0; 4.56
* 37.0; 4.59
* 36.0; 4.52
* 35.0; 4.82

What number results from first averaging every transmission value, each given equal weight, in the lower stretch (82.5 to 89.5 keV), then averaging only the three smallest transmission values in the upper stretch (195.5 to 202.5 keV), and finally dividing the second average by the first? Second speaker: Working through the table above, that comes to 1.06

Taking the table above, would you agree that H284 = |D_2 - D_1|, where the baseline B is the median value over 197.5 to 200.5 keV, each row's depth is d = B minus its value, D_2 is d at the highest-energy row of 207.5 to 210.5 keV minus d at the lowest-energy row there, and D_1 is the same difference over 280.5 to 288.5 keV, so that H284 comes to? 0.30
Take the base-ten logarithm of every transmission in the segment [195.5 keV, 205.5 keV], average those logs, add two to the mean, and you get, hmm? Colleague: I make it 2.68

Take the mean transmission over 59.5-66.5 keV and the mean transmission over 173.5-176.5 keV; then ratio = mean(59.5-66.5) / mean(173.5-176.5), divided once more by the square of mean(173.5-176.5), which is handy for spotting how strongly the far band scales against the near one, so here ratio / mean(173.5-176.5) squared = 0.0372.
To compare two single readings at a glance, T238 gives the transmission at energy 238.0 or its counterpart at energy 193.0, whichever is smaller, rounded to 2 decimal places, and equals 4.90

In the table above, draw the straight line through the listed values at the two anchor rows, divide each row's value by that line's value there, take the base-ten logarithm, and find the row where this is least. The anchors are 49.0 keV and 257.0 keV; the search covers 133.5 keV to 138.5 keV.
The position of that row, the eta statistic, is 135.0 keV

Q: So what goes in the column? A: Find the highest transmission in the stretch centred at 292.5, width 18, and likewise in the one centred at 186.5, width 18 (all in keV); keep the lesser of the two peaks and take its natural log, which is 1.62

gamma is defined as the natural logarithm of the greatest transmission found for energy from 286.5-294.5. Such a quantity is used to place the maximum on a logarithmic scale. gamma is 1.668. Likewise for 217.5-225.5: 1.654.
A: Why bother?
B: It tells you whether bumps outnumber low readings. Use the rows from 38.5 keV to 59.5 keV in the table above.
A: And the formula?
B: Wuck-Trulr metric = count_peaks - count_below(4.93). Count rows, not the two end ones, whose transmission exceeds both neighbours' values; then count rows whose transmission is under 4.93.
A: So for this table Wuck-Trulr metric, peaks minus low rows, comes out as -16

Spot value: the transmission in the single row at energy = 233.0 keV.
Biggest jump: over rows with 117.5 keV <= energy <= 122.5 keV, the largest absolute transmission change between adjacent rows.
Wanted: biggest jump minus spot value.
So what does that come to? -4.35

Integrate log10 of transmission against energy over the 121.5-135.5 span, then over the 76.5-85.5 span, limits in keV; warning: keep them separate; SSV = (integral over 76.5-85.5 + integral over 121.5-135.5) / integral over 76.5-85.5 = 2.6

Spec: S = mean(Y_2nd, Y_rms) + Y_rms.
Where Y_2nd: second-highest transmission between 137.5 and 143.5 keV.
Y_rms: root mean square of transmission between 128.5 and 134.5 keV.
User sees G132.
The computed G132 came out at 9.2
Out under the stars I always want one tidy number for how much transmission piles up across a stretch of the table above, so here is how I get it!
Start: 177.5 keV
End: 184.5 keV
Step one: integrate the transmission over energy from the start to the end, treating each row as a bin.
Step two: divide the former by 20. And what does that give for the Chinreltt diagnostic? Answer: 1.64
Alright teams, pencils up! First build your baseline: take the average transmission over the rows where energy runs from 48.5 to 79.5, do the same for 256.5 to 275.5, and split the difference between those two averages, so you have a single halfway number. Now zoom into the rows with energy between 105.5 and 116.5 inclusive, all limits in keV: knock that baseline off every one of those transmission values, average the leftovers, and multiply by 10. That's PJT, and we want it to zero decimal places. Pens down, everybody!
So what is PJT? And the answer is -4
